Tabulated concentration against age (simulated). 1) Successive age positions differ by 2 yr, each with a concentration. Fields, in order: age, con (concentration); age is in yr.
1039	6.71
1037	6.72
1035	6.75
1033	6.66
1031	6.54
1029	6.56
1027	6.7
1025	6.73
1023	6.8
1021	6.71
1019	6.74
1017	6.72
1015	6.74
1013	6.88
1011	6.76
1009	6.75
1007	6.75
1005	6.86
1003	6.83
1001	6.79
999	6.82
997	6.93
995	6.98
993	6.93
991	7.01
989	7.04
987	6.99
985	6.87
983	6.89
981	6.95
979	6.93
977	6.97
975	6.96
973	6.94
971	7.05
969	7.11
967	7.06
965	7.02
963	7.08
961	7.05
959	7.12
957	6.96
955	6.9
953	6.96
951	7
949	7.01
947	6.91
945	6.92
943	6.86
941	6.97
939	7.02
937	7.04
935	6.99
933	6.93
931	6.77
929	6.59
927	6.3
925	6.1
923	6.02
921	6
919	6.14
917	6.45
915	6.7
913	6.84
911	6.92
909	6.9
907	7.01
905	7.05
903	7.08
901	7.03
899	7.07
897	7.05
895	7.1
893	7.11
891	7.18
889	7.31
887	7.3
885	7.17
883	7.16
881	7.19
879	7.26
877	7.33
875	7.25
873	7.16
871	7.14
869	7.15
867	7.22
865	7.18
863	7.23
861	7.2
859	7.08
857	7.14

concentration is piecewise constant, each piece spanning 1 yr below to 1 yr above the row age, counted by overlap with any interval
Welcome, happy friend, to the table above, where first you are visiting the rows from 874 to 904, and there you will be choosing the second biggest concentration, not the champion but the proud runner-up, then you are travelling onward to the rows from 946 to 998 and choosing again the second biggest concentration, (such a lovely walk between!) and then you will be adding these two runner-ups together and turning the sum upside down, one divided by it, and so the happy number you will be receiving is 0.0693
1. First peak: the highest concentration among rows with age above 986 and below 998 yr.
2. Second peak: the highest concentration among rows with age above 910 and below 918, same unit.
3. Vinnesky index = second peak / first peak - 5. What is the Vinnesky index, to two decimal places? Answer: -4.02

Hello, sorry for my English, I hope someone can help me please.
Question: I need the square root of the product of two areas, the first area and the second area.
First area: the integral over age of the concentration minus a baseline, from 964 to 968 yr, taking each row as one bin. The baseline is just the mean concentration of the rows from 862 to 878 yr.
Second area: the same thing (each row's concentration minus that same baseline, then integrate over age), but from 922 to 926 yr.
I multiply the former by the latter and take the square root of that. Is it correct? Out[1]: 1.8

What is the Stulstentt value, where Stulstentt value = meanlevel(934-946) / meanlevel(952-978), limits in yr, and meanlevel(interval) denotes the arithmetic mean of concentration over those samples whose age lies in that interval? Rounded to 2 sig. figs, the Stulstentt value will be 0.99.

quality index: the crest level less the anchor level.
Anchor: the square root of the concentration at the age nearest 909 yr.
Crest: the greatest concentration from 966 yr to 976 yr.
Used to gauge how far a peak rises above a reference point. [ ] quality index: 4.48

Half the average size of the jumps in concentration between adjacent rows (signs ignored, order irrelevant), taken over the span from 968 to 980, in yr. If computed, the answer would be 0.024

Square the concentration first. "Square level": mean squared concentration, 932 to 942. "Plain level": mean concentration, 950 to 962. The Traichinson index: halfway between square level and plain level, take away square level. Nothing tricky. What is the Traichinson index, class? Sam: -20.9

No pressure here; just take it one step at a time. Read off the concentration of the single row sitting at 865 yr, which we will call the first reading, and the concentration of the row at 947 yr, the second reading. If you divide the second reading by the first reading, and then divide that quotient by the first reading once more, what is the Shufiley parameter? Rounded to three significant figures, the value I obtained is 0.134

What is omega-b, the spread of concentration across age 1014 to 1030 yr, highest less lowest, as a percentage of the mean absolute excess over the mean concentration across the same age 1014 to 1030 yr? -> 573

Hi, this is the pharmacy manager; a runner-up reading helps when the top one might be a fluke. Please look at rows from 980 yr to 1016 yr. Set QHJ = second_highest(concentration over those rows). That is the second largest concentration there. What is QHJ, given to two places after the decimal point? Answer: 7.01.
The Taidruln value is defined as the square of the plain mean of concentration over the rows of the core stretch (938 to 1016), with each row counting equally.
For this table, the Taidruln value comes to 48.1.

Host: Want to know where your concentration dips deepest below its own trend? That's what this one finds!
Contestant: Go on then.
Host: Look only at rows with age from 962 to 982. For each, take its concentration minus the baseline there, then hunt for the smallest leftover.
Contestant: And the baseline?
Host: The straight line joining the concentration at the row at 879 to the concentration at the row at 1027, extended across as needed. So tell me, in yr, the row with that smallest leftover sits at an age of 973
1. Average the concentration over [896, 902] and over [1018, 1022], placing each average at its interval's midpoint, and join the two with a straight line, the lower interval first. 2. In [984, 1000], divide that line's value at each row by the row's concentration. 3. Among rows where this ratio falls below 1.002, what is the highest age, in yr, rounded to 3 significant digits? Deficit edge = 999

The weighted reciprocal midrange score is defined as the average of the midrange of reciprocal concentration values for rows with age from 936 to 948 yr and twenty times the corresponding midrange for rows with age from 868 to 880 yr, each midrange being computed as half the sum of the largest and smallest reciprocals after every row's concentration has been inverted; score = 1.45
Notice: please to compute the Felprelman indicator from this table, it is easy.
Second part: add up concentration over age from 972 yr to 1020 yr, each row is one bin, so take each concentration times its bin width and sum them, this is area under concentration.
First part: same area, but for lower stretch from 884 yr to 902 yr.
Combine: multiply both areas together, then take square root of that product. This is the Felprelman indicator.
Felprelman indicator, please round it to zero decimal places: 206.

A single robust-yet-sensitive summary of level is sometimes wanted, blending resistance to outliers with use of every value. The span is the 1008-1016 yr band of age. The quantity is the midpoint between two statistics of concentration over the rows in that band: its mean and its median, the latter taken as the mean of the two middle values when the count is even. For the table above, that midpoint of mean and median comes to 6.77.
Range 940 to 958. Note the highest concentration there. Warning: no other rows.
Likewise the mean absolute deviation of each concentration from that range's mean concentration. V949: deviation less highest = -7.0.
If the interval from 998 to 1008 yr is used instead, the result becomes -6.8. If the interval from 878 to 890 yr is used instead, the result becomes -7.3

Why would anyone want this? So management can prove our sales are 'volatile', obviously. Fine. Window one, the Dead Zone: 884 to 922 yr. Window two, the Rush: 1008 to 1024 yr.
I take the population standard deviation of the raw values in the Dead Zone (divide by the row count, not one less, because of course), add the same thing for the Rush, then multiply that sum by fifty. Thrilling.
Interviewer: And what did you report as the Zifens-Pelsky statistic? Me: 20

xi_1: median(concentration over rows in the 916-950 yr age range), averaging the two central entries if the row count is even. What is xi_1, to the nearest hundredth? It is 6.86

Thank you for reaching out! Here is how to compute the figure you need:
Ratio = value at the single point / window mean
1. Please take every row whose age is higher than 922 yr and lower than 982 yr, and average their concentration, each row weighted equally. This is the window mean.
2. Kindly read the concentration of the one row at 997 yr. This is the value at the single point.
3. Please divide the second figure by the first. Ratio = 1.01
